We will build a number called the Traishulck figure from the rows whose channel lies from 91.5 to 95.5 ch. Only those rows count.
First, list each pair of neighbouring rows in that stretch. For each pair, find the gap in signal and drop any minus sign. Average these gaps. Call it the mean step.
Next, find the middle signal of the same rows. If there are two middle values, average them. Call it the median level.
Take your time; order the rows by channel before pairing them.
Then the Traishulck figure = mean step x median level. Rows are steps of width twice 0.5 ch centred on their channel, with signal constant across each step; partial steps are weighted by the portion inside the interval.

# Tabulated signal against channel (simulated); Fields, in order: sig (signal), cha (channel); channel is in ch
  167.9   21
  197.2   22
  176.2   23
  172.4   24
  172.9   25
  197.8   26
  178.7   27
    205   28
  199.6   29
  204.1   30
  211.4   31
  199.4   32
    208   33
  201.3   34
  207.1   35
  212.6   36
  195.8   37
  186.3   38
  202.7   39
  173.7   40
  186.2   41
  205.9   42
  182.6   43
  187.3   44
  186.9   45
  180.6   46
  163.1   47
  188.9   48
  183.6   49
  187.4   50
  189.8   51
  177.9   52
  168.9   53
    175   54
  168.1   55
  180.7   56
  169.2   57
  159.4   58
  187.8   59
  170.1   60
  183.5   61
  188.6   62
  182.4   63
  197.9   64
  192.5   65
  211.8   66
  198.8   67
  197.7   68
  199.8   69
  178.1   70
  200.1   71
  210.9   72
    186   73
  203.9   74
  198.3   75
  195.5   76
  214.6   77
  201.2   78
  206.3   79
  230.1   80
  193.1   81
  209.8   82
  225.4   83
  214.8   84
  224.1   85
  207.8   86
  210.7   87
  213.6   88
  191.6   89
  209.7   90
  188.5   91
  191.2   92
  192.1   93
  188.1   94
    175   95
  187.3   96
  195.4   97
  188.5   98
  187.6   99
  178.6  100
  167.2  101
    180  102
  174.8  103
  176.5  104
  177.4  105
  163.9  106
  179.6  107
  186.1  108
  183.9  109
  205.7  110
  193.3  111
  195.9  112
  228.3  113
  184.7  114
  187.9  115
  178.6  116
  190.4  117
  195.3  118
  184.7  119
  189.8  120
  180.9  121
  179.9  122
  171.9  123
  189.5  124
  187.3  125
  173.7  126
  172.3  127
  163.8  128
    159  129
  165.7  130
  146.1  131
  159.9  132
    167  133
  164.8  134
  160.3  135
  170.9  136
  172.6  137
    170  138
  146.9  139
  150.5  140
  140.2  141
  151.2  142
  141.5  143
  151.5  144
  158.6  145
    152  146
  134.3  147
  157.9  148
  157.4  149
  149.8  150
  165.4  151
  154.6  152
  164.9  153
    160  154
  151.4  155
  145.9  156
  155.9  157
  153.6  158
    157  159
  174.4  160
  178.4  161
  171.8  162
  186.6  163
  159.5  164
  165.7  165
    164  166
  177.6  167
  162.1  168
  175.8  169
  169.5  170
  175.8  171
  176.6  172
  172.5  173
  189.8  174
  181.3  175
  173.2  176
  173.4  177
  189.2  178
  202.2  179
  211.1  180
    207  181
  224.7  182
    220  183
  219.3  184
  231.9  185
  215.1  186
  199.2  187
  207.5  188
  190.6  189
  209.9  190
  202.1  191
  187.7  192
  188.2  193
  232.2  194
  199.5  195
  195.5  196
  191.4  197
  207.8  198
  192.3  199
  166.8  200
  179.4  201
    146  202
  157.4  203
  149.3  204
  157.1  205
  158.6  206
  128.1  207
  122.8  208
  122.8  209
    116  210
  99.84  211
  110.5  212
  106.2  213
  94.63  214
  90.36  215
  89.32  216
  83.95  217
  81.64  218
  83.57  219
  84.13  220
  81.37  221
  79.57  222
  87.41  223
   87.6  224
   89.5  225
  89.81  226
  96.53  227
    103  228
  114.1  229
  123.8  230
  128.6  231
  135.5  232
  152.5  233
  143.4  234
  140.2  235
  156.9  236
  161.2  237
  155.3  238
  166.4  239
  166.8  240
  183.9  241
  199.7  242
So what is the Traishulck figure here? 1138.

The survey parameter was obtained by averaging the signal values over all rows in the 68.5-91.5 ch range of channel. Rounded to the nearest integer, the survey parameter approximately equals 205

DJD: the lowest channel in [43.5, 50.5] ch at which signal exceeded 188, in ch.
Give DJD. 48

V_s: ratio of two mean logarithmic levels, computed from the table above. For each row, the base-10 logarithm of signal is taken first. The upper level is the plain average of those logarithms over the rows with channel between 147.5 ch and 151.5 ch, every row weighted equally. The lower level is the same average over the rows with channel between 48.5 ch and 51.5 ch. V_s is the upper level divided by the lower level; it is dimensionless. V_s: 0.967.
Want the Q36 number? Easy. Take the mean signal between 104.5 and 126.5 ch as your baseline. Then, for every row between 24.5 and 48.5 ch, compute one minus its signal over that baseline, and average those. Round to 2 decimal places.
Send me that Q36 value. -0.03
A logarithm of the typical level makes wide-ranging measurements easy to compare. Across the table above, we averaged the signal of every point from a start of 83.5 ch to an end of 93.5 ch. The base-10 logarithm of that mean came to 2.31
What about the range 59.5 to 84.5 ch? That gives 2.30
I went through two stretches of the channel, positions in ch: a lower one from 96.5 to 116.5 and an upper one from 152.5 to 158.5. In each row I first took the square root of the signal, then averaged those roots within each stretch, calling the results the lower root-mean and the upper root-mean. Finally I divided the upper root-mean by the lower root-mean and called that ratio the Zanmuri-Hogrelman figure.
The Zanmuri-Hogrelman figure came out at 0.91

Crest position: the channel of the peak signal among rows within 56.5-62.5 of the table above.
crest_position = 62 ch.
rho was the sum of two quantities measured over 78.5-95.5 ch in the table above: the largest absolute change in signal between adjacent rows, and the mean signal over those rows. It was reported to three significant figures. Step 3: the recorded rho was 241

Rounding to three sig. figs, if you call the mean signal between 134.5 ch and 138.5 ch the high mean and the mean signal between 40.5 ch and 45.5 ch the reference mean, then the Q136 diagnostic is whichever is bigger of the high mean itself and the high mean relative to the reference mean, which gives 168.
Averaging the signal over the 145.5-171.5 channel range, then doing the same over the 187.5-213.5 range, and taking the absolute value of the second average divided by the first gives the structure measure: 1.02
